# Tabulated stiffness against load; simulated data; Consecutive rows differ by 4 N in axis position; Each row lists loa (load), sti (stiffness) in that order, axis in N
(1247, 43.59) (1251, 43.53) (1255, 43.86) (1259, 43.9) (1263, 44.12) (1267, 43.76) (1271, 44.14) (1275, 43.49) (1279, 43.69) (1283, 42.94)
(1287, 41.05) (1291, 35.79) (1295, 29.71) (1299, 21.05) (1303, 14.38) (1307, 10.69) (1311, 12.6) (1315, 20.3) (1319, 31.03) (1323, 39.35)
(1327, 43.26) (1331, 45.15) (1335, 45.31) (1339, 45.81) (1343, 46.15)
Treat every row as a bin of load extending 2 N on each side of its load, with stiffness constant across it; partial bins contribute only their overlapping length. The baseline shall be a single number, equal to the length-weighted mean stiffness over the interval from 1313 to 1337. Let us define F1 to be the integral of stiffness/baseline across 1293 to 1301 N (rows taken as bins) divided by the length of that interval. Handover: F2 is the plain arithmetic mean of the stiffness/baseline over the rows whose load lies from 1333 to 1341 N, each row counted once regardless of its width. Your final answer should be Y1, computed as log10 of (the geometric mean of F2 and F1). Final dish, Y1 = -0.04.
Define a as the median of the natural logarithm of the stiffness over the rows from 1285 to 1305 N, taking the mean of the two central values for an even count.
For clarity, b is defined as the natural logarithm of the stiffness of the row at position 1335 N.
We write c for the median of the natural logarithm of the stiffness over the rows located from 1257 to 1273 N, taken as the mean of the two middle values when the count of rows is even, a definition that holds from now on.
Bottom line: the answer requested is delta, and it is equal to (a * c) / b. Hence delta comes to 3.37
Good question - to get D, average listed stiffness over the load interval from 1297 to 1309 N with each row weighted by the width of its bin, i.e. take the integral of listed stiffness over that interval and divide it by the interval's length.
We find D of 15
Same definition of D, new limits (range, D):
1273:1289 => 43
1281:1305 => 31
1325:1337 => 45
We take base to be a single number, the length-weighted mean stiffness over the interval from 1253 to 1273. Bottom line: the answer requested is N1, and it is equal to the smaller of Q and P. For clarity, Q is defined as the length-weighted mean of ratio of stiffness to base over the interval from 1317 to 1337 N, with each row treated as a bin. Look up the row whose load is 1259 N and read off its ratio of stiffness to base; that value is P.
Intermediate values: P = 1.00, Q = 0.93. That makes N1 0.929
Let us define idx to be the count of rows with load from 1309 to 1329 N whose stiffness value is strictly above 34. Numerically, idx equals 2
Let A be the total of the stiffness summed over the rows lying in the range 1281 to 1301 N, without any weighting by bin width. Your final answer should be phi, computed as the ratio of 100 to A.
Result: 0.59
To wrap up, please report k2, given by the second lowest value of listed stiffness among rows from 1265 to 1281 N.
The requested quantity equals 43.69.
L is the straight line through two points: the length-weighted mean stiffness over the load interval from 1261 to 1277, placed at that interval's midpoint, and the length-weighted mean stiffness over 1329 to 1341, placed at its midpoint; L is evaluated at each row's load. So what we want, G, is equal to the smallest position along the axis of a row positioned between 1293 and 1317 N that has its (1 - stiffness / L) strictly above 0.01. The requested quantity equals 1295 N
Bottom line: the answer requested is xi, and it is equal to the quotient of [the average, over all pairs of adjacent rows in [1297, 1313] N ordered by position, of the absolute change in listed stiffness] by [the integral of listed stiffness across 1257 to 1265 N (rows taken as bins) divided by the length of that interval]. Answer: 0.09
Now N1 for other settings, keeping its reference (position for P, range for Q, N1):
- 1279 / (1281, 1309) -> 0.636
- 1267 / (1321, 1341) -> 0.996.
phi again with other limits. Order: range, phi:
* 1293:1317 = 0.92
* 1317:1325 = 1.42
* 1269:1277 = 1.14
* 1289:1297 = 1.53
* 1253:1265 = 0.76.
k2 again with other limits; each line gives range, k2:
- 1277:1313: 12.6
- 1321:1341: 43.26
